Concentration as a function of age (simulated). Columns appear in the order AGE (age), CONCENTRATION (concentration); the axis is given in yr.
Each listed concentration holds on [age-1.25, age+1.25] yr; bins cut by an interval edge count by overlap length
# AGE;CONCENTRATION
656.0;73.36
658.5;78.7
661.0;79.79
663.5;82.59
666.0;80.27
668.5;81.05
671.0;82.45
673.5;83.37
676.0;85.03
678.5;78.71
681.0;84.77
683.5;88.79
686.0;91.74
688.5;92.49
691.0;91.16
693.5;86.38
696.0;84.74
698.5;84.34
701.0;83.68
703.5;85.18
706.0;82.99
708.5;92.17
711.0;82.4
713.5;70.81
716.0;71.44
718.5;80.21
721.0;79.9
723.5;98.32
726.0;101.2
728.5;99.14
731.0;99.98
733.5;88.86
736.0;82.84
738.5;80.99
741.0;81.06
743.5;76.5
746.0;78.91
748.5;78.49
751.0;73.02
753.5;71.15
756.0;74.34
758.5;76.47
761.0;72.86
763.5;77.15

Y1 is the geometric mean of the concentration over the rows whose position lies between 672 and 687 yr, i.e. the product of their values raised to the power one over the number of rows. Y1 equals 85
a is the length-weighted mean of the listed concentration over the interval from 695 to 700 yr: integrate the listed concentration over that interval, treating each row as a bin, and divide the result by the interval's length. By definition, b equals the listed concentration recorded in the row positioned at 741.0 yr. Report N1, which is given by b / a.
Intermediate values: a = 84.5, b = 81.06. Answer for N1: 0.96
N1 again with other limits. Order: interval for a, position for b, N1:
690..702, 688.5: 1.08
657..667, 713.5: 0.88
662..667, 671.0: 1.01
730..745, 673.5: 0.98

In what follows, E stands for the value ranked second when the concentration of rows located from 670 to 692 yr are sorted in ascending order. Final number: 82.45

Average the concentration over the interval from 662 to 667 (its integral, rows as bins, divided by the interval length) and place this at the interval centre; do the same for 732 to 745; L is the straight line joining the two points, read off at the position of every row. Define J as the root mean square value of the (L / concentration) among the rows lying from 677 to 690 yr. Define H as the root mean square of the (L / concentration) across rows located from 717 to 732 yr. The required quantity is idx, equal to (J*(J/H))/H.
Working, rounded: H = 0.90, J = 0.94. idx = 1.10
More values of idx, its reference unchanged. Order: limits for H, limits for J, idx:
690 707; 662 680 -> 1.08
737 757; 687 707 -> 0.78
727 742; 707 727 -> 1.12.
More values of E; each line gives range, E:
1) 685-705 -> 84.34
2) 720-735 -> 88.86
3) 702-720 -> 71.44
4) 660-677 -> 80.27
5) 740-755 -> 73.02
